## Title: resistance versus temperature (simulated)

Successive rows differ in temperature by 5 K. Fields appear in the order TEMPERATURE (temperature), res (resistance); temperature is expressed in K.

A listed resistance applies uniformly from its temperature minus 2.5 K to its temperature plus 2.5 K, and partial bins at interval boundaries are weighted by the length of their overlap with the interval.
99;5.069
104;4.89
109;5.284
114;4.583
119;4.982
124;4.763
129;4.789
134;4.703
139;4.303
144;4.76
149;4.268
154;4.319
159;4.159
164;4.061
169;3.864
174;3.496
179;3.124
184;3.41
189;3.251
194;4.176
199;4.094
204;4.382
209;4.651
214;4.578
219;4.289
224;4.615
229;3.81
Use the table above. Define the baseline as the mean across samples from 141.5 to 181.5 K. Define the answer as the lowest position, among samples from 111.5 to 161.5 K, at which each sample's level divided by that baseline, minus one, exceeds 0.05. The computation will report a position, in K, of 114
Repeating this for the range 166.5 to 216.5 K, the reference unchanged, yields 204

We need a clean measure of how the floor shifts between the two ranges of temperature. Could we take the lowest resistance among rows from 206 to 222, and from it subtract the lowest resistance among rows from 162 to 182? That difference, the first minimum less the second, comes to 1.2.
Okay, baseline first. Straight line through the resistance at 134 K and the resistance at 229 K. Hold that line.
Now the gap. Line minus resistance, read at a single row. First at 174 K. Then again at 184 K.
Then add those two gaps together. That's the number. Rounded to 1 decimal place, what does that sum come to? 1.7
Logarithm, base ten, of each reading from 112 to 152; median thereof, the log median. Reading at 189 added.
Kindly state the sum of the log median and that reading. 3.9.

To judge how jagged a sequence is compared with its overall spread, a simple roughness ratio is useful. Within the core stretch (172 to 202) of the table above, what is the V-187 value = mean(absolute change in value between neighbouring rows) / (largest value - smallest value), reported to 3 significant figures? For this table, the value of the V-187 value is 0.347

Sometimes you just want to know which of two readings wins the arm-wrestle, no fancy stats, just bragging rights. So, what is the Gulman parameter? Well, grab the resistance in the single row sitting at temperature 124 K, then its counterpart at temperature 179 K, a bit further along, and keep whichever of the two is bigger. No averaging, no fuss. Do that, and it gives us 4.76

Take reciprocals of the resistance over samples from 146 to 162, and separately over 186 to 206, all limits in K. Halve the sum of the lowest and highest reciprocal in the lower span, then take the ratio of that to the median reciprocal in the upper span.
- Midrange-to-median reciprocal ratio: 0.98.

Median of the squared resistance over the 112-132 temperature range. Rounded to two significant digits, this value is 23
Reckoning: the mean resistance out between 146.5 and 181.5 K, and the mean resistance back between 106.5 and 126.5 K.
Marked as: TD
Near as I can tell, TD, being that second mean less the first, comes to 1.00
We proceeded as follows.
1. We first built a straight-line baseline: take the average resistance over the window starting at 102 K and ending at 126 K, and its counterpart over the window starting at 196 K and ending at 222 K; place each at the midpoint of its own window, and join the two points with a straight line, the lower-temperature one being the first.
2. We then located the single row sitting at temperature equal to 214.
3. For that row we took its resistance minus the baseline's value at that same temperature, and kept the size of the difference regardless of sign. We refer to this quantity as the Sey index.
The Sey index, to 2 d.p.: 0.21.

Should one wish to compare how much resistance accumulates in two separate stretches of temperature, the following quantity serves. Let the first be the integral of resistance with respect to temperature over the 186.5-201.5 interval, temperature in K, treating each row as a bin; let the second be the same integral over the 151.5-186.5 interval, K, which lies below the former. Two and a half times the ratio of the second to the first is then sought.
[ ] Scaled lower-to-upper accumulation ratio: 6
